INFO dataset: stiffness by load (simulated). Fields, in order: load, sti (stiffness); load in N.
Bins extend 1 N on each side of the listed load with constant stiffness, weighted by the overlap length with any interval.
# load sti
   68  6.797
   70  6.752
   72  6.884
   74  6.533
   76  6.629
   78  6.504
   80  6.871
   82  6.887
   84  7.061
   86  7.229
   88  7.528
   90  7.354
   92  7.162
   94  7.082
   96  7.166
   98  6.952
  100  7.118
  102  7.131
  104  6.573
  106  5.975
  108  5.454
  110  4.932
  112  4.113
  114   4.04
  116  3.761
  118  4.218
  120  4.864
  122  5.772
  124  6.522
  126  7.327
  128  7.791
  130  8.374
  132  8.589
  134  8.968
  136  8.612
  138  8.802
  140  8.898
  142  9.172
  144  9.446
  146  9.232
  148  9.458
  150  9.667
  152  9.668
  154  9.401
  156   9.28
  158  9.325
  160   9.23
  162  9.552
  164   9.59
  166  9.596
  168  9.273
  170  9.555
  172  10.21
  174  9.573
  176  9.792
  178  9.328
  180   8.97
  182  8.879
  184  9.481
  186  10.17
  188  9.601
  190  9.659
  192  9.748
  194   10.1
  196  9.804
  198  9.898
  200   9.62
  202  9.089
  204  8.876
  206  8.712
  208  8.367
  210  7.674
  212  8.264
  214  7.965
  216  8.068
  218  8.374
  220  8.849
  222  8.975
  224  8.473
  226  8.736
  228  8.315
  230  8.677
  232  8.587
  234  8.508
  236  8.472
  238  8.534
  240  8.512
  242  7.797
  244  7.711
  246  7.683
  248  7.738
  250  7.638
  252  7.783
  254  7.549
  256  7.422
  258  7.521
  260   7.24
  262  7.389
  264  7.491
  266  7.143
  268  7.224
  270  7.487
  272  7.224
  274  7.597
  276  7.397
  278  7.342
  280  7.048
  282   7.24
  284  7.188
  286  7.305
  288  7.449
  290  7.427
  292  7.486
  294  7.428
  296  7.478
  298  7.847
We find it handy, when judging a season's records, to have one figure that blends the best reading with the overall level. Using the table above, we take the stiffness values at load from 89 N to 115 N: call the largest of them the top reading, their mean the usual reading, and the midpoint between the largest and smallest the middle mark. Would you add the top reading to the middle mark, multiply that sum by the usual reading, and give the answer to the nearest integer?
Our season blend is 81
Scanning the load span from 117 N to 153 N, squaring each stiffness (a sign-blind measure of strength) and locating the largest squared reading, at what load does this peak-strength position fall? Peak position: 152 N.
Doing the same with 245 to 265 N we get 252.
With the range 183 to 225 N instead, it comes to 186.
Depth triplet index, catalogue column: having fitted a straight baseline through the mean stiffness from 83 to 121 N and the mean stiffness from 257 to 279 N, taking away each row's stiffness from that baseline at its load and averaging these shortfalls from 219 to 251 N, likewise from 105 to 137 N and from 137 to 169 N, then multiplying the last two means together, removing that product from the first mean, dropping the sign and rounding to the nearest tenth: 1.1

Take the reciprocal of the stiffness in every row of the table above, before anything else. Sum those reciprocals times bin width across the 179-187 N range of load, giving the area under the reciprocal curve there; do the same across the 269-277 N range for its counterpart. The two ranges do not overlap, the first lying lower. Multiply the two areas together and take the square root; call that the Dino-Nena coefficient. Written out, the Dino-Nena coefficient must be 0.96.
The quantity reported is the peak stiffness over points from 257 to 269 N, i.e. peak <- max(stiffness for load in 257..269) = 7.521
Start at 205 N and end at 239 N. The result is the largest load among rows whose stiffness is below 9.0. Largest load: 238 N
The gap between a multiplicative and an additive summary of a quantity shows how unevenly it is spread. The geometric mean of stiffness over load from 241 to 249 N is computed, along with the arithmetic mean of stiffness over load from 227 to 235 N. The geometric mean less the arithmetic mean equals -1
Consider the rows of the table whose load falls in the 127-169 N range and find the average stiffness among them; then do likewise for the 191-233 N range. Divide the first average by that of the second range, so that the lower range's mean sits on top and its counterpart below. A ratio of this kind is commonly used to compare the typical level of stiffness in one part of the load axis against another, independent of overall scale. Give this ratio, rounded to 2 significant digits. 1.0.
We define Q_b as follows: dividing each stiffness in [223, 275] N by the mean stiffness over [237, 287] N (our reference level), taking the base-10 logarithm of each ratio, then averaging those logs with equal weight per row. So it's 0.02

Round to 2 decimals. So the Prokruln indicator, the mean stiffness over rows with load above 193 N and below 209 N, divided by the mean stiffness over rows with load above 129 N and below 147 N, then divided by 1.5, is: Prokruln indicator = 0.70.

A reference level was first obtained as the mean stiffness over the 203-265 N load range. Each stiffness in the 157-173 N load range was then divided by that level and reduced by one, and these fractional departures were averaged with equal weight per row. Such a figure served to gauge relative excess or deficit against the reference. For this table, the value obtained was 0.17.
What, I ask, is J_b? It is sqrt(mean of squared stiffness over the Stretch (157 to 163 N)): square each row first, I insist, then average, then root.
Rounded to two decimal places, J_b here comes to 9.37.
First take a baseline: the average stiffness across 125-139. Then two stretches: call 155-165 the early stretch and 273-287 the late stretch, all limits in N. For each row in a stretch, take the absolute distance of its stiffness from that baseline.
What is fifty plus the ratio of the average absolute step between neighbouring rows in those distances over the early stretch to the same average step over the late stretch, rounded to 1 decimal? 50.8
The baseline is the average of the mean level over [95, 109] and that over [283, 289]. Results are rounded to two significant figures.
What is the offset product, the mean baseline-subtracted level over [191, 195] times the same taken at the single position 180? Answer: 5.9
